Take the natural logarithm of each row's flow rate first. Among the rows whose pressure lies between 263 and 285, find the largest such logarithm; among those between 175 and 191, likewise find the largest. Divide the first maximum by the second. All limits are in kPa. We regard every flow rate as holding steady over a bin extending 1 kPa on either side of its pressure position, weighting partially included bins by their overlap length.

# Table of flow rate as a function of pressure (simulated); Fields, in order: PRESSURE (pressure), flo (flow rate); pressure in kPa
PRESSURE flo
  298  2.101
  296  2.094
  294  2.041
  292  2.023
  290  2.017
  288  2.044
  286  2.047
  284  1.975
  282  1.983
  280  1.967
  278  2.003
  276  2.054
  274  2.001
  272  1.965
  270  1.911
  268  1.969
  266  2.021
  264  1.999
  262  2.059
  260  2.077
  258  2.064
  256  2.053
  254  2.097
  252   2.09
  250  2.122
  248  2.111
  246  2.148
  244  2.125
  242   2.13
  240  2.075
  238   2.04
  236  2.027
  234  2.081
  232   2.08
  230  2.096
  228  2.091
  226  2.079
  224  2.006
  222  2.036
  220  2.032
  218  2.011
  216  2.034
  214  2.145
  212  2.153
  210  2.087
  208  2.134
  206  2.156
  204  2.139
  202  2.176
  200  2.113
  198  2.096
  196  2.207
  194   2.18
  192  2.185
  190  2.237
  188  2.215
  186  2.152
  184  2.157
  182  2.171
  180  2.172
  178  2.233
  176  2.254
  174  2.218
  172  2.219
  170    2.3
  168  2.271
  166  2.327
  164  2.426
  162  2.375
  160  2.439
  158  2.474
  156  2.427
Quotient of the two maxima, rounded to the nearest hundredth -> 0.89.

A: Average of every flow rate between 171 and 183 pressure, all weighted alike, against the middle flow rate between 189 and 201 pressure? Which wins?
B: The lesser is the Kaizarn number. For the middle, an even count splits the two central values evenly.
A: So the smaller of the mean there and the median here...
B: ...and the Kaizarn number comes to 2.18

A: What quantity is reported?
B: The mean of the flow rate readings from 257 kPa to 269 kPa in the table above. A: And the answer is 2.03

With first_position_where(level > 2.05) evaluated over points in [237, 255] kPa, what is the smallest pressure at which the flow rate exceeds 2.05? 240 kPa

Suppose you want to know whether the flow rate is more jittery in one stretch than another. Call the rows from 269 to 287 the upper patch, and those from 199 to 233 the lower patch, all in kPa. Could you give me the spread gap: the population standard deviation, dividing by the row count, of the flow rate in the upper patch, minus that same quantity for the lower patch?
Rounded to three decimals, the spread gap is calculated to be -0.011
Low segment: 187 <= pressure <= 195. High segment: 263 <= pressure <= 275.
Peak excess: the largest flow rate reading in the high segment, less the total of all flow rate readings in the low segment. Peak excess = -6.8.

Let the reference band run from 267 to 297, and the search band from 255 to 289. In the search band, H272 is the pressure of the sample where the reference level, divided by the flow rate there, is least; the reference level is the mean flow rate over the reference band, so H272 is 260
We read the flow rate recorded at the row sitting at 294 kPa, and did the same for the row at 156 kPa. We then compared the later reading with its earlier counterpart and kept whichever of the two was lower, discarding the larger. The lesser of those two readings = 2.04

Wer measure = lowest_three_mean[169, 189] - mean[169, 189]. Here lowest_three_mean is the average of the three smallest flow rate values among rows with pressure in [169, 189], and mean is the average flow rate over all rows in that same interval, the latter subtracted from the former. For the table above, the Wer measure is -0.049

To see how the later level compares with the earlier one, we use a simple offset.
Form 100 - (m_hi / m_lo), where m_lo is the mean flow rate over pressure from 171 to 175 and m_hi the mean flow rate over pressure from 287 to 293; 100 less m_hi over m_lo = 99.1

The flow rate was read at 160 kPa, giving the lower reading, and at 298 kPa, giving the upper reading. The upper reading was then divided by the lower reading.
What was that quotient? 0.86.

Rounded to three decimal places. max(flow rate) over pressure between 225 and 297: 2.148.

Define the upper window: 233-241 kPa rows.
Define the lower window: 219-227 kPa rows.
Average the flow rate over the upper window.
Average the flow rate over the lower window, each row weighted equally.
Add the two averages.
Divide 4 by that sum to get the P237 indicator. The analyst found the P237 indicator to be 0.98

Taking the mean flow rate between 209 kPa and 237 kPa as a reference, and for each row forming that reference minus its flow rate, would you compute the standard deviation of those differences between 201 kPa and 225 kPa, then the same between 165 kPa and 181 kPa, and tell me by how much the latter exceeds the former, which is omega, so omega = -0.015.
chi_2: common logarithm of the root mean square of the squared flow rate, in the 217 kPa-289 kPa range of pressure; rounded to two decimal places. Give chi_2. 0.62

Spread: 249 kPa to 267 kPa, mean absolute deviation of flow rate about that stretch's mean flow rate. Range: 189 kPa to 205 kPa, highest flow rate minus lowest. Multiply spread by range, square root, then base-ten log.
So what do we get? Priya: -1.20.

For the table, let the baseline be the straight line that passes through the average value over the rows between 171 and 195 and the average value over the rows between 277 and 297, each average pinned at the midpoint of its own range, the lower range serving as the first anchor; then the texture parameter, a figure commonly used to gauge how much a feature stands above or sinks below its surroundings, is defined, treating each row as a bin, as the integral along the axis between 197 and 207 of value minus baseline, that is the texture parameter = -0.31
